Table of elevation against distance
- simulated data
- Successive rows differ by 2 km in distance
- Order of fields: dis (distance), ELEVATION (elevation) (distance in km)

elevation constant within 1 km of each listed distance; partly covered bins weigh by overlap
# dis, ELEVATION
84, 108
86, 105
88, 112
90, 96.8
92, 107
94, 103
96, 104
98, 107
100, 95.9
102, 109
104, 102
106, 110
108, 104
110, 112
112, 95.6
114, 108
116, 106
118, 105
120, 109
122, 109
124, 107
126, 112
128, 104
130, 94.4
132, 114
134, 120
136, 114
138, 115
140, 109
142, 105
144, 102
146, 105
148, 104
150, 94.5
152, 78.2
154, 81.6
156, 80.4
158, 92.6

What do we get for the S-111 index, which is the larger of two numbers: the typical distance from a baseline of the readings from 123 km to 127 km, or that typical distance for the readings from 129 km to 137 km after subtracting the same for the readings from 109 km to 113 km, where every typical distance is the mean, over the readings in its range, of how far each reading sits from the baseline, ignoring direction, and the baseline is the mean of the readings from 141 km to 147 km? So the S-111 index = 5.5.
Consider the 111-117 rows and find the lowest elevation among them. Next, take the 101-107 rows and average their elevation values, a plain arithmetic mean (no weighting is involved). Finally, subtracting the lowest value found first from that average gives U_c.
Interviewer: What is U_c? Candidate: 11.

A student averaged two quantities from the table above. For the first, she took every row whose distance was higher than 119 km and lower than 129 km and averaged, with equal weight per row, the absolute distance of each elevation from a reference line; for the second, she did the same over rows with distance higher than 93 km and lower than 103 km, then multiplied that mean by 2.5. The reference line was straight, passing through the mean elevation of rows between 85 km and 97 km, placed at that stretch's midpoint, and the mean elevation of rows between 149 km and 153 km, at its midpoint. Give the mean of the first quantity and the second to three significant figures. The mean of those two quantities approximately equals 11.8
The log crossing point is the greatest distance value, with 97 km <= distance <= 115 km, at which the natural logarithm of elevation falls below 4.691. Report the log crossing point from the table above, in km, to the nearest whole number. 114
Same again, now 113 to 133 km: 130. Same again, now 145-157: 156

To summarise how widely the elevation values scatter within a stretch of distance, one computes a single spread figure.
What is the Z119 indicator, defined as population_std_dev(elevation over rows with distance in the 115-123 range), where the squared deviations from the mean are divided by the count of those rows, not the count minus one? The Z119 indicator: 1.8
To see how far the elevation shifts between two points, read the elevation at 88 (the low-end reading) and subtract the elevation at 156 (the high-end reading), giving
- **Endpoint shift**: 32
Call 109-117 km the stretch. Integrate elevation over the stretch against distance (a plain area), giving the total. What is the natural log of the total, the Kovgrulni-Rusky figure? 6.74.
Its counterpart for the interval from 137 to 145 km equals 6.76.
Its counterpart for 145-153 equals 6.64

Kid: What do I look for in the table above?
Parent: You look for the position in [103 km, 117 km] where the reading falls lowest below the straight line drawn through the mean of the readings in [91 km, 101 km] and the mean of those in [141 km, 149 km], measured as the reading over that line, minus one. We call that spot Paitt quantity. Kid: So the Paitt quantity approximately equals 112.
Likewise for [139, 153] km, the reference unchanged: 152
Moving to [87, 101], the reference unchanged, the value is 100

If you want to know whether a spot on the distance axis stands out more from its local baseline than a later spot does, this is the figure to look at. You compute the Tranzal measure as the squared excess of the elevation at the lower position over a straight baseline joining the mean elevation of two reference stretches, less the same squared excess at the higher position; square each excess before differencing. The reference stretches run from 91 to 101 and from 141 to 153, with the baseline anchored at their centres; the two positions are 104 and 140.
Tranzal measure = -103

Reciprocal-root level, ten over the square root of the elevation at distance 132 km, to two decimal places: 0.94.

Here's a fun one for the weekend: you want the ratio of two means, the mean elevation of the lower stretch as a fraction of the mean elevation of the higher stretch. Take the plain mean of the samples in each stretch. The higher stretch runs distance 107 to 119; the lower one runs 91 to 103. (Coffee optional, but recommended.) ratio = 0.99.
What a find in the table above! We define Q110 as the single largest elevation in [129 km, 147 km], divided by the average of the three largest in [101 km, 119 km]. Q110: 1.09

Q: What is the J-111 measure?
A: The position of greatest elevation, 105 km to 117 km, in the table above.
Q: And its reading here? 110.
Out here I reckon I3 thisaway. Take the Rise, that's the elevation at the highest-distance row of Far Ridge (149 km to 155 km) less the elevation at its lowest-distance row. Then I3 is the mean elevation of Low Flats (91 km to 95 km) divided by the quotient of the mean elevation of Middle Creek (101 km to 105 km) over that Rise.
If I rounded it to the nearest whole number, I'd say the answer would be -13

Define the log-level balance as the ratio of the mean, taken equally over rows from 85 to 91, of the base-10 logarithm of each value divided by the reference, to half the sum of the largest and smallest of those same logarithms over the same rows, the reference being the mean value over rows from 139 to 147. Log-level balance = 0.74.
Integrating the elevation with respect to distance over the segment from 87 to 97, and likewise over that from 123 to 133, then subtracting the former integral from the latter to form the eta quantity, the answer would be 17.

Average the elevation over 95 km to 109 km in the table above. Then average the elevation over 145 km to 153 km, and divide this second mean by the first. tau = 0.91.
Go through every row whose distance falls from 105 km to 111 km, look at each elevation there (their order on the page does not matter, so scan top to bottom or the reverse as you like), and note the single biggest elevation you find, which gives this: 112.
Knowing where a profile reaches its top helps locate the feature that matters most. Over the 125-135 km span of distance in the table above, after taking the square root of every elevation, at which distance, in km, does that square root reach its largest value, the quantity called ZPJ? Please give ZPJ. 134 km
